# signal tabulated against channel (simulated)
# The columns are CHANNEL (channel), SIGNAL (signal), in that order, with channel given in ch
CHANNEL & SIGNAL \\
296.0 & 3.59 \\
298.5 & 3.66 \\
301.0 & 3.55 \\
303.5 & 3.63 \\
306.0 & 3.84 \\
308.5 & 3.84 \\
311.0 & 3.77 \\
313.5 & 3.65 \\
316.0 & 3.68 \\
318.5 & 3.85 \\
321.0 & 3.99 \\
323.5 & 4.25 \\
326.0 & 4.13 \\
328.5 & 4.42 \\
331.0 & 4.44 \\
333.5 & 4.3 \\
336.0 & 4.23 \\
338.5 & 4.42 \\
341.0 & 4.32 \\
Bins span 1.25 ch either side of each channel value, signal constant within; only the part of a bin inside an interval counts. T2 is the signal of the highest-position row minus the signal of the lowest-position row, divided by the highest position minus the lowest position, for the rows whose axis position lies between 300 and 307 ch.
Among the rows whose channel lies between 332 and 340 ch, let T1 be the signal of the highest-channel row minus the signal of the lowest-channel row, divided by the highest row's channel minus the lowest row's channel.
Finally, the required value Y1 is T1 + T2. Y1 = 0.082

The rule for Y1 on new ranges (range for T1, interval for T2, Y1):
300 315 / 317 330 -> 0.065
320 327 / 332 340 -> 0.052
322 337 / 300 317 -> 0.007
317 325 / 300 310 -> 0.119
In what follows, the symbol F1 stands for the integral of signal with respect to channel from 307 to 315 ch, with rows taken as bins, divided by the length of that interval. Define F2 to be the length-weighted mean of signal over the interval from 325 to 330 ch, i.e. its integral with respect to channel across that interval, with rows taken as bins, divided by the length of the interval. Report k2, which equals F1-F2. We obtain -0.5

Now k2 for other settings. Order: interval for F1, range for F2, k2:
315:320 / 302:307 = 0.1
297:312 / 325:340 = -0.6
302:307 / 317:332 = -0.4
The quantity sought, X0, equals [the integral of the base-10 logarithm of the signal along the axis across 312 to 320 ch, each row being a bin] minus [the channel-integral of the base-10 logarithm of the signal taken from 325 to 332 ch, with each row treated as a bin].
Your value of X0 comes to 0.1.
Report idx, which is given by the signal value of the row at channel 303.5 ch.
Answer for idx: 3.63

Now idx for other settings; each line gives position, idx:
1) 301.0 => 3.55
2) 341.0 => 4.32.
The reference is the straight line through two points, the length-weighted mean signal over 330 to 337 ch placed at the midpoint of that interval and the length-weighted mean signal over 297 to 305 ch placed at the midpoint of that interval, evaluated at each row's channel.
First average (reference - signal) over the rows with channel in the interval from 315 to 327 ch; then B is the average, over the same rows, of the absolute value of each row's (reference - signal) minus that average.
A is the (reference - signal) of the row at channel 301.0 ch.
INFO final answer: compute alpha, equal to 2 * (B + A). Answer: 0.35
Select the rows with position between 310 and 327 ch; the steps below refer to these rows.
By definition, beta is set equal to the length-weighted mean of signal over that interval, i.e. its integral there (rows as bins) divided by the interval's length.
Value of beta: 3.90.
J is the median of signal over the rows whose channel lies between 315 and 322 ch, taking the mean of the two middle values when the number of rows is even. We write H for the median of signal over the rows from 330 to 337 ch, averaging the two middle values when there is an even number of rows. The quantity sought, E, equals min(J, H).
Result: 3.85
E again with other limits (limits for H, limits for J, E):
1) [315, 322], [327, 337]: 3.85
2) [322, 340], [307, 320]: 3.77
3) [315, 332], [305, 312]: 3.84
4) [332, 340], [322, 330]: 4.25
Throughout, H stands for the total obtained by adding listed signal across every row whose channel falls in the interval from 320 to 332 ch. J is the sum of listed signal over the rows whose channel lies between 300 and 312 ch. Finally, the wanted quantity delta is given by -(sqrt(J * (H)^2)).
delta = -91.6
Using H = 21.2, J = 18.6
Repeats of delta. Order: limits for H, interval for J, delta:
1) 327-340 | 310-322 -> -94.9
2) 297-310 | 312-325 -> -81.6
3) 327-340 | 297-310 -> -93.9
